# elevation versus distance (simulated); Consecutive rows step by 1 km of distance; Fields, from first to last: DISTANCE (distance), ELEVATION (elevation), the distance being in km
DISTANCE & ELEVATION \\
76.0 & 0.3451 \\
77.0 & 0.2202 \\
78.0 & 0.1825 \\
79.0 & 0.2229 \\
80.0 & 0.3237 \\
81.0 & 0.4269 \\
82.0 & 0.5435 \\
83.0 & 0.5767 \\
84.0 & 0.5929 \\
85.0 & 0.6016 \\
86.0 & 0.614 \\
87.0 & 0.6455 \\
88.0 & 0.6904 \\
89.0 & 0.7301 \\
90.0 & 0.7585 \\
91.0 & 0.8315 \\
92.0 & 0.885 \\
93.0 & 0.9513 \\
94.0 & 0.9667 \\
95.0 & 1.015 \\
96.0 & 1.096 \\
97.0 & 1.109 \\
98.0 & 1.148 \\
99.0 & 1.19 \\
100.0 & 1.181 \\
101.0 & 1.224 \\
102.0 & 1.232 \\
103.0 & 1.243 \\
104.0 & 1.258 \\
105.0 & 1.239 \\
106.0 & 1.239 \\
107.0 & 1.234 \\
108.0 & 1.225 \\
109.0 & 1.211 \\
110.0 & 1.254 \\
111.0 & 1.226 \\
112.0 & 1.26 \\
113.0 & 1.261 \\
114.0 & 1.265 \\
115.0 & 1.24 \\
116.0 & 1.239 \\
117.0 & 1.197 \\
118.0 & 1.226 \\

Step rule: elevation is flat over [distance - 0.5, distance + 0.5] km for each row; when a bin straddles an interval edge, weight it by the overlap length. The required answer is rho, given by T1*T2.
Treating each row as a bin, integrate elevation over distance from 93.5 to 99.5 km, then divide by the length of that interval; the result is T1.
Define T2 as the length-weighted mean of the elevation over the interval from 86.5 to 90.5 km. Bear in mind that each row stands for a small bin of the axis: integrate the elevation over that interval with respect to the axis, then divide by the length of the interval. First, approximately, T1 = 1.09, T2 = 0.7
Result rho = 0.77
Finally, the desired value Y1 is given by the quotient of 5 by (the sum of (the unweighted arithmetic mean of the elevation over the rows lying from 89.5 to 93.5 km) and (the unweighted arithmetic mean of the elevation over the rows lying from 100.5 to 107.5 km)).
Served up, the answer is 2.39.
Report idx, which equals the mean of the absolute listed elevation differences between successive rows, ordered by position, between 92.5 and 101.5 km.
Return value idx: 0.0363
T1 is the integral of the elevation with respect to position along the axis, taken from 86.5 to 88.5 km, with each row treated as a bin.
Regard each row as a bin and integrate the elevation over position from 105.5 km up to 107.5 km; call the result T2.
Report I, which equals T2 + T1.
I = 3.8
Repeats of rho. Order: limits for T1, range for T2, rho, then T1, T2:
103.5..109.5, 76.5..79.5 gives 0.26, 1.23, 0.2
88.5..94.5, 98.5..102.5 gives 1.03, 0.85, 1.2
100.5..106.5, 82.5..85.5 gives 0.73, 1.24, 0.6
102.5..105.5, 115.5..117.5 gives 1.52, 1.25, 1.2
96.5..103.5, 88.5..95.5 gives 1.04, 1.19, 0.9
